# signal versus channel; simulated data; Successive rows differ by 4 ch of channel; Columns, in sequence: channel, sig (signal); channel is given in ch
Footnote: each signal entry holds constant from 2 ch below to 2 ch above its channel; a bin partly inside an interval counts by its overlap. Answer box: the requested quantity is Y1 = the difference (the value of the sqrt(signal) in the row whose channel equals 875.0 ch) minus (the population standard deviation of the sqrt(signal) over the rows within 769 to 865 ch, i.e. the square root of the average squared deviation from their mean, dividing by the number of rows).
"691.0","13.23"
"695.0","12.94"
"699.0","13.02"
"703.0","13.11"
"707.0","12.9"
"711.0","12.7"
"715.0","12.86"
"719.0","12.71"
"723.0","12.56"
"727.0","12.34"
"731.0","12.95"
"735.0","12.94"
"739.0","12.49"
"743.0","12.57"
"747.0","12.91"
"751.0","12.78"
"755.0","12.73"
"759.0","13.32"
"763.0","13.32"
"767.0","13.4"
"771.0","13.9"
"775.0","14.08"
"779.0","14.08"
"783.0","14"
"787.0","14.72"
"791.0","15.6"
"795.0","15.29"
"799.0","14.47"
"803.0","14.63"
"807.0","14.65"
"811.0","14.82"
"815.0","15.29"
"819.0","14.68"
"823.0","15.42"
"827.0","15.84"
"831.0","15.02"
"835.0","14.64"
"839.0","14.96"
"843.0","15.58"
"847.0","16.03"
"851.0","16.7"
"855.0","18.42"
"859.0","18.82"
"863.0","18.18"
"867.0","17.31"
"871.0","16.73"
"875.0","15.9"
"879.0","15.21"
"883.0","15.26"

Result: 3.8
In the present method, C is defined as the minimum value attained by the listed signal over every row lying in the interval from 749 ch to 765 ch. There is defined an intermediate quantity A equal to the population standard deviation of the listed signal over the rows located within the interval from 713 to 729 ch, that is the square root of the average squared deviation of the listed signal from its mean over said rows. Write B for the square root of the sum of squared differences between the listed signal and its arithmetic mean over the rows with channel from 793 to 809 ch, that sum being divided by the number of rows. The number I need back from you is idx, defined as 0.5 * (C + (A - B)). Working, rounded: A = 0.19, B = 0.31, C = 12.73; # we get 6.3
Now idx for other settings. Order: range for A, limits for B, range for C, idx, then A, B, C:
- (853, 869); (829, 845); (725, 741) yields 6.3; 0.55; 0.34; 12.34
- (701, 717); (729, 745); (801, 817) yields 7.3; 0.15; 0.21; 14.63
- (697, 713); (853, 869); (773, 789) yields 6.8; 0.15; 0.55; 14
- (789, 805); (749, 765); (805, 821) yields 7.4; 0.46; 0.28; 14.65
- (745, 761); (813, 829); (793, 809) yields 7.1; 0.23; 0.42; 14.47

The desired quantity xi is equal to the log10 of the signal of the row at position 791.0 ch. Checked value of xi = 1.19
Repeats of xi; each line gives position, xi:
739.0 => 1.10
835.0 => 1.17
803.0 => 1.17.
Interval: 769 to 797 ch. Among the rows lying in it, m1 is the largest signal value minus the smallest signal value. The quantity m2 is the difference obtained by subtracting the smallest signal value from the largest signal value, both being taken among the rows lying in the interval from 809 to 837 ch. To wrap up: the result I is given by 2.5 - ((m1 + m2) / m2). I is 0.1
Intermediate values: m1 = 1.7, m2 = 1.2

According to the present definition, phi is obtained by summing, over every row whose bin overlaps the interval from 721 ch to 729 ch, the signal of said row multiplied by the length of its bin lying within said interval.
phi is 100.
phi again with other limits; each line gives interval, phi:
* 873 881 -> 124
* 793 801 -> 119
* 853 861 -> 149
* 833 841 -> 118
